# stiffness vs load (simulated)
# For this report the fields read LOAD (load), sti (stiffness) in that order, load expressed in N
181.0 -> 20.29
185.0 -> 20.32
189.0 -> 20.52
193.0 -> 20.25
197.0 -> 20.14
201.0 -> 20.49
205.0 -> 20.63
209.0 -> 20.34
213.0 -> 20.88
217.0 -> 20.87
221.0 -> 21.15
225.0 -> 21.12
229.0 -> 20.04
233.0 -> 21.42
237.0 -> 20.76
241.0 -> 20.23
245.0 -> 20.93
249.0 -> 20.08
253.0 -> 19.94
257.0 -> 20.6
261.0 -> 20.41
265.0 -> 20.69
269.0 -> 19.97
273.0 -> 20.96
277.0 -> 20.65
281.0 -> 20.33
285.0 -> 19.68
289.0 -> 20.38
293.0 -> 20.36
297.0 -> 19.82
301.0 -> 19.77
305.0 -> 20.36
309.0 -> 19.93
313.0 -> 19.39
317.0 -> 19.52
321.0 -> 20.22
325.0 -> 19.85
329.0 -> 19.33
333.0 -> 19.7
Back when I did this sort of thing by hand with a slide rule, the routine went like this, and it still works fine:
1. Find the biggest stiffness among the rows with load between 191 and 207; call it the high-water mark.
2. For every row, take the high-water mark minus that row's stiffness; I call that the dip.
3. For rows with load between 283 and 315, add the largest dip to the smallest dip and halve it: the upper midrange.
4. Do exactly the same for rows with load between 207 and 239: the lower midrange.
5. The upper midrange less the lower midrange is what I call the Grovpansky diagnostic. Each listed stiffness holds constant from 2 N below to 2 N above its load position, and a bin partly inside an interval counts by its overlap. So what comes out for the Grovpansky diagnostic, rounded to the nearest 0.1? 0.8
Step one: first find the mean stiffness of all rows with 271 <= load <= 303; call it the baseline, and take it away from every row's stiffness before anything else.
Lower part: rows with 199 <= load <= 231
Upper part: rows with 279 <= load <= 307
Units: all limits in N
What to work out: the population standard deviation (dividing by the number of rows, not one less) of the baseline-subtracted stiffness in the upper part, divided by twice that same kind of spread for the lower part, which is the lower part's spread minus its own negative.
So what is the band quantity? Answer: 0.41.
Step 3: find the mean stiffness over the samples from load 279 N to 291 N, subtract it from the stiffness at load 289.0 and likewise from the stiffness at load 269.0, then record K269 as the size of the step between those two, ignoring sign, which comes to 0.41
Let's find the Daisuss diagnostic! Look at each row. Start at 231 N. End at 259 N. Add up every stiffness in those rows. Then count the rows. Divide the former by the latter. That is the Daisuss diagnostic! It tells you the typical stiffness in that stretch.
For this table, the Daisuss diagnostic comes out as 20.6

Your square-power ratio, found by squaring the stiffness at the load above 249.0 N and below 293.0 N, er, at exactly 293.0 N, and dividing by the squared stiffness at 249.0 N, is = 1.03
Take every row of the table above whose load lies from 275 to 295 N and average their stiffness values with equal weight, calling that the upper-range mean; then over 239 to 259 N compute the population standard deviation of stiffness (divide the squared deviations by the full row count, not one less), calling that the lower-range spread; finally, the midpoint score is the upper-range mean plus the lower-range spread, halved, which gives 10.3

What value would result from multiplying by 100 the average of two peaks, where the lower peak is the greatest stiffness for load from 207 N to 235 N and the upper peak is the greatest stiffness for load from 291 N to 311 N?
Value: 2089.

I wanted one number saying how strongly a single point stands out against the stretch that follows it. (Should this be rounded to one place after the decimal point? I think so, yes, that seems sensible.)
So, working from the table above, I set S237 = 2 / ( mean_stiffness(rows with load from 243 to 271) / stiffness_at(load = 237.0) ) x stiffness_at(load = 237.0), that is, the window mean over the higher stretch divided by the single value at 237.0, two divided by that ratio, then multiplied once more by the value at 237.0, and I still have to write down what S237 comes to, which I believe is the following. 42.3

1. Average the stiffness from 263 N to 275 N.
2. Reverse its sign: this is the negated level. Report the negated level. -20.5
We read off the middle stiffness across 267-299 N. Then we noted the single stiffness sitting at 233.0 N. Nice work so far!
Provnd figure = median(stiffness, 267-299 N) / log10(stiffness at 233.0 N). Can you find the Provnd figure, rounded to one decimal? 15.3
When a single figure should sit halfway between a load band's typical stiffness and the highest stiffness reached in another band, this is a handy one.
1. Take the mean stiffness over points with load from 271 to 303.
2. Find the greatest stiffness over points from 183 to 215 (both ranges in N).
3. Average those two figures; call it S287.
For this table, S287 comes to 20.56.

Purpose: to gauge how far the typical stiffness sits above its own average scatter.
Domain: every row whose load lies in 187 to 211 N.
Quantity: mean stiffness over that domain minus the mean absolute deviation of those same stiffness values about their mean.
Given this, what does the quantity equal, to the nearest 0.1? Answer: 20.2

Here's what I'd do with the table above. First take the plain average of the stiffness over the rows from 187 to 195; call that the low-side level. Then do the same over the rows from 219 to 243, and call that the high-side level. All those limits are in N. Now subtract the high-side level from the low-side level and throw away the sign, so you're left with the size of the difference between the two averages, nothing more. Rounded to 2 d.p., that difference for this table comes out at 0.40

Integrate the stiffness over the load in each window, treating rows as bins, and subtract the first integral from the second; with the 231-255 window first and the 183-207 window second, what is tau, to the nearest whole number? -4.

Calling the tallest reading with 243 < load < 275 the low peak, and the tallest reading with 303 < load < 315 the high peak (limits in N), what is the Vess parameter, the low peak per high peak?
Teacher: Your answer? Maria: 1.03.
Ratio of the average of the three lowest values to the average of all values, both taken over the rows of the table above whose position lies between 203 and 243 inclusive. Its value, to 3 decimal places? 0.974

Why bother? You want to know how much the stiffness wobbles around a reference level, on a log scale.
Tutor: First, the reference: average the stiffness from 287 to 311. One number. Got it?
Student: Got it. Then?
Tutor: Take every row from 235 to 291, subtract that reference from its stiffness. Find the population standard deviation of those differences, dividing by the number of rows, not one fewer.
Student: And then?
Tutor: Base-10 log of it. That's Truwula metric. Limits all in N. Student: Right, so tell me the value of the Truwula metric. -0.427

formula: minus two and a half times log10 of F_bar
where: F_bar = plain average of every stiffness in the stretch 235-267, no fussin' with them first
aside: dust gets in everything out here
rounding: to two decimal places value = -3.28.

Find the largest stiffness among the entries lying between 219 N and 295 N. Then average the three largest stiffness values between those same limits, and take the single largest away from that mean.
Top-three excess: -0.190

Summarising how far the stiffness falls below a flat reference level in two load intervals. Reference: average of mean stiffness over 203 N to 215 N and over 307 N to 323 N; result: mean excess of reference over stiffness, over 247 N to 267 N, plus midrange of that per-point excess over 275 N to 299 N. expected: -0.13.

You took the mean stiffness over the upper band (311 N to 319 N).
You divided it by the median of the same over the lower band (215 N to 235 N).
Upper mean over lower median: 0.92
